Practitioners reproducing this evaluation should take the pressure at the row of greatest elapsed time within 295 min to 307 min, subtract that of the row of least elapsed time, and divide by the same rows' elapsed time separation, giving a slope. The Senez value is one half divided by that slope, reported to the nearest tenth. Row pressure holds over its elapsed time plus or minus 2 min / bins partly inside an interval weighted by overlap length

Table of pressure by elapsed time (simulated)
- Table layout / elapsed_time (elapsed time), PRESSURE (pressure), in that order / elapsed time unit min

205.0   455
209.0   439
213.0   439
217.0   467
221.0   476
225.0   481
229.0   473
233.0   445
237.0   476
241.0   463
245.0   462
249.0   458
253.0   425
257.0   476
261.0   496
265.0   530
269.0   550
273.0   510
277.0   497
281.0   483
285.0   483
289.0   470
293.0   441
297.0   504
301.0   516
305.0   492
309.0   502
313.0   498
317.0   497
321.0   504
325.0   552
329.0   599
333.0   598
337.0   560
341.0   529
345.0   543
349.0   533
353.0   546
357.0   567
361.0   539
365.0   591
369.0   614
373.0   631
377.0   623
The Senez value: -0.3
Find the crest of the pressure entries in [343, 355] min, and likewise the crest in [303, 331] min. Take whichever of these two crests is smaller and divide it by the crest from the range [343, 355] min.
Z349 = 1.00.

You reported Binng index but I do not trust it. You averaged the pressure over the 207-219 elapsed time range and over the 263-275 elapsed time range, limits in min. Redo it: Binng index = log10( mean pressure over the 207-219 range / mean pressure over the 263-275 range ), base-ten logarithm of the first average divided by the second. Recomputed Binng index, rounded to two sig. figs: -0.073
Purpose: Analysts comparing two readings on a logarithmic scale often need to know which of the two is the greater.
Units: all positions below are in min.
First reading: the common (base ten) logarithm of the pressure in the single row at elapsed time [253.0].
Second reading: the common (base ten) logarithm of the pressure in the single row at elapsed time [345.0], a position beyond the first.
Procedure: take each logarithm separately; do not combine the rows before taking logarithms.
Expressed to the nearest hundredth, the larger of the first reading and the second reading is 2.73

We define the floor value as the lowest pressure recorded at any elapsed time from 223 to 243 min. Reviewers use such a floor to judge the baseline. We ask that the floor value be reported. 445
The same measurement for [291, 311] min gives 441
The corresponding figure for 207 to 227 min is 439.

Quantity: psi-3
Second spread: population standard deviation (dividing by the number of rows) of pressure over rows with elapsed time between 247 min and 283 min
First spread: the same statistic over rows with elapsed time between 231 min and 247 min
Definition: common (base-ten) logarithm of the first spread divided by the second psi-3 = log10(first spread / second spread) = -0.50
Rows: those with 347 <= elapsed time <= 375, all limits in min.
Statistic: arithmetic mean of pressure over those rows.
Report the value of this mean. 574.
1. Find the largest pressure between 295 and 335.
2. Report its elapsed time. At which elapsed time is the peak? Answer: 329.0 min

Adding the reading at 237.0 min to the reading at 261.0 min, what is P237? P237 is 972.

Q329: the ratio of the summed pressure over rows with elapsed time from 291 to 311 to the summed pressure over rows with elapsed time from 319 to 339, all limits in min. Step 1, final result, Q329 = 0.873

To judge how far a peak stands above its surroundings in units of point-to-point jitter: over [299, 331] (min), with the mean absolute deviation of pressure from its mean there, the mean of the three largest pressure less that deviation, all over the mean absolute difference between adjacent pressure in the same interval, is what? 26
